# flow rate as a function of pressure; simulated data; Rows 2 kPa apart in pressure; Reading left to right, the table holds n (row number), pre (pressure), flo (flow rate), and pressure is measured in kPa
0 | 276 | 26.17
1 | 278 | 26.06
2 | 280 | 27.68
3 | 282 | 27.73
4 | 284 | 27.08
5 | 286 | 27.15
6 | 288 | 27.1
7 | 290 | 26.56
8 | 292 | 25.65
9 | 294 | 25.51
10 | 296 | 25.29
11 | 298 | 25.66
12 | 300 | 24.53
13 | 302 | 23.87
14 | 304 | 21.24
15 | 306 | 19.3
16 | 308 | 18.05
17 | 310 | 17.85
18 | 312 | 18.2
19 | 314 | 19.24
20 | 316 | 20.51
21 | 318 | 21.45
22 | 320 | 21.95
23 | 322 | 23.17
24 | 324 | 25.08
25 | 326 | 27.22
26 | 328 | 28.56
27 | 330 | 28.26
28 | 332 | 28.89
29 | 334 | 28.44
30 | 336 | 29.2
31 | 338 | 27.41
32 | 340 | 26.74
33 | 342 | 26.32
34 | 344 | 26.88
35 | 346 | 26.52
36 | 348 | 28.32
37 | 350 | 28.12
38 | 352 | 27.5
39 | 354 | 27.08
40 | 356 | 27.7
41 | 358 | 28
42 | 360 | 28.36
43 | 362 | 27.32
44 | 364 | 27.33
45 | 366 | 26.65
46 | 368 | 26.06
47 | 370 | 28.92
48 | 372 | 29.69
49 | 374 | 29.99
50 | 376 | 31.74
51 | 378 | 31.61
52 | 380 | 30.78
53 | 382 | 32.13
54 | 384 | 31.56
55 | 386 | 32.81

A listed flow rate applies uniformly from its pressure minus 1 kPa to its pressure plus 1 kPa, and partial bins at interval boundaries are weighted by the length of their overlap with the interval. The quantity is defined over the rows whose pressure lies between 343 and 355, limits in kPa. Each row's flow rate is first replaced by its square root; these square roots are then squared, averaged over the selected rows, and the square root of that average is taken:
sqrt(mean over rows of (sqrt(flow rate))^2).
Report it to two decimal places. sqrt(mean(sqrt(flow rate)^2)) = 5.23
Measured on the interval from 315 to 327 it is 4.82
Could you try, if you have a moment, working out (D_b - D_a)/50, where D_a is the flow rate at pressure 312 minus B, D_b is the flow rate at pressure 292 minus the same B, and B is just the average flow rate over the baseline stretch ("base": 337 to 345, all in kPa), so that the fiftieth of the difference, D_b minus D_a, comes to 0.15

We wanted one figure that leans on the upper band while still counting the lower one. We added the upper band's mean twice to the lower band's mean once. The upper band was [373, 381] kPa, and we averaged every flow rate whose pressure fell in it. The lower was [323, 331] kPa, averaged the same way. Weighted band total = 89.3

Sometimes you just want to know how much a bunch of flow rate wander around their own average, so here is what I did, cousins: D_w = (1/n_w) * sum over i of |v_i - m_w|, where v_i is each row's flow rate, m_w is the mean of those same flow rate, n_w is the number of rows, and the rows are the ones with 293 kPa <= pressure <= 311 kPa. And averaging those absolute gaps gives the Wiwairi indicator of 2.9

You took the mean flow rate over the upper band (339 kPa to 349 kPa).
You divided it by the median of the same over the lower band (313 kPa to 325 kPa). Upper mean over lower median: 1.24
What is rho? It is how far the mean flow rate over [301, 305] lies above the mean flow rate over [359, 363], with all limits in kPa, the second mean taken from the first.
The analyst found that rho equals -5.3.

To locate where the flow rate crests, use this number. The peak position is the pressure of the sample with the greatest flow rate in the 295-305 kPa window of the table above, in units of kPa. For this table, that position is 298 kPa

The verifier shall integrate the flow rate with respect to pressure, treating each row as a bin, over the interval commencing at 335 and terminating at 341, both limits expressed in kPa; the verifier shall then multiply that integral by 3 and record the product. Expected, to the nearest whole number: 500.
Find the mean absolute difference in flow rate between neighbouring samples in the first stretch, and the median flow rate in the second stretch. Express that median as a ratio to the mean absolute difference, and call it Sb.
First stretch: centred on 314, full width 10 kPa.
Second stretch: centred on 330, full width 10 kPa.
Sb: 32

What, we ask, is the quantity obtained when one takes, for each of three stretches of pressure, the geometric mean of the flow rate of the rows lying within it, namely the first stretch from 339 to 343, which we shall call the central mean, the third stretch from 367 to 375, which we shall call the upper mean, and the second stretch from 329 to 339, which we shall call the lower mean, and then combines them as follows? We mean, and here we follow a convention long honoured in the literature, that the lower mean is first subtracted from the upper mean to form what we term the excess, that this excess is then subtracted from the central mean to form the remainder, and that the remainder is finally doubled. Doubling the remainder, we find 53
